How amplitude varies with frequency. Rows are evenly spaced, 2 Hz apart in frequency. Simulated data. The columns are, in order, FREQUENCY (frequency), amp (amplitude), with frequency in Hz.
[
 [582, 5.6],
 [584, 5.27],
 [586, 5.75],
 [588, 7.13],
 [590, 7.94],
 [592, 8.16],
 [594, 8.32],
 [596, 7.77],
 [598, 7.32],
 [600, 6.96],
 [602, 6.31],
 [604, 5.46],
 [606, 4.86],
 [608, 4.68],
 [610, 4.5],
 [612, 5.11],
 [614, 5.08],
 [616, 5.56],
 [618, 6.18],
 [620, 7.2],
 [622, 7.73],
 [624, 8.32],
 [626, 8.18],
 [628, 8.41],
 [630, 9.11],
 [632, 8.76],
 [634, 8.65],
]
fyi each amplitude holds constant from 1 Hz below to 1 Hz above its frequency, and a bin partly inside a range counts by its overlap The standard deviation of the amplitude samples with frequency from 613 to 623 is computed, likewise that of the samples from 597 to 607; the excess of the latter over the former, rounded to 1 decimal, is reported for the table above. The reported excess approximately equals -0.1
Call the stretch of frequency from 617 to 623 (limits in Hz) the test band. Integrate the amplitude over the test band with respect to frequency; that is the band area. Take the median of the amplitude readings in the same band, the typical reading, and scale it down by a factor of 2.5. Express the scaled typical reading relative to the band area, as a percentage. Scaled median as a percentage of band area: 6.8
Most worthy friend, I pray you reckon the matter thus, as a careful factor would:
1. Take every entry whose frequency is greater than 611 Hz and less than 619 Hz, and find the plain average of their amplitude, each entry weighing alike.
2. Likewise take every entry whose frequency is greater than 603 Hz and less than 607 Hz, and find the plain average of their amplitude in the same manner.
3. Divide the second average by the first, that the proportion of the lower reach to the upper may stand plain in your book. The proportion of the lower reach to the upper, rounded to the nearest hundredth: 0.94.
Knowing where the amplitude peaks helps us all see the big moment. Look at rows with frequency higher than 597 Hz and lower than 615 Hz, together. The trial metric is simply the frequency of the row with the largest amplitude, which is 598 Hz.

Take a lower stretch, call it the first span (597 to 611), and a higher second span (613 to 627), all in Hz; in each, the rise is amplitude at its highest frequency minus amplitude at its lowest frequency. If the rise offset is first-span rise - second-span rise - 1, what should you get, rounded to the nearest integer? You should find -7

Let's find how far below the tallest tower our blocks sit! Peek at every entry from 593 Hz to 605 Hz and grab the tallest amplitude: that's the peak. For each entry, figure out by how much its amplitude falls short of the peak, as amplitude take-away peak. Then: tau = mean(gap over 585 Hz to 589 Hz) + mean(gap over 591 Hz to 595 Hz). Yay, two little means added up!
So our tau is -2.0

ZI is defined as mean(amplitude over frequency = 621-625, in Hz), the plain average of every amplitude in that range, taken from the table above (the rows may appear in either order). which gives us 8.0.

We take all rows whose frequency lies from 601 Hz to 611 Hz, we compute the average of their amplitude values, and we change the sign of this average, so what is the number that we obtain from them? -5.2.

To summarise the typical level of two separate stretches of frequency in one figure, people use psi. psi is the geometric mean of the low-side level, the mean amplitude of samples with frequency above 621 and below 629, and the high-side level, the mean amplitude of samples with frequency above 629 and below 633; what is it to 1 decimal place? 8.5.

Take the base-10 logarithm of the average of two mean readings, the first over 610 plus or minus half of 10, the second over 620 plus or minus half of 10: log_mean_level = 0.77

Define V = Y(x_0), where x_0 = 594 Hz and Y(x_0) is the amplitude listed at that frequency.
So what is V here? 8.32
